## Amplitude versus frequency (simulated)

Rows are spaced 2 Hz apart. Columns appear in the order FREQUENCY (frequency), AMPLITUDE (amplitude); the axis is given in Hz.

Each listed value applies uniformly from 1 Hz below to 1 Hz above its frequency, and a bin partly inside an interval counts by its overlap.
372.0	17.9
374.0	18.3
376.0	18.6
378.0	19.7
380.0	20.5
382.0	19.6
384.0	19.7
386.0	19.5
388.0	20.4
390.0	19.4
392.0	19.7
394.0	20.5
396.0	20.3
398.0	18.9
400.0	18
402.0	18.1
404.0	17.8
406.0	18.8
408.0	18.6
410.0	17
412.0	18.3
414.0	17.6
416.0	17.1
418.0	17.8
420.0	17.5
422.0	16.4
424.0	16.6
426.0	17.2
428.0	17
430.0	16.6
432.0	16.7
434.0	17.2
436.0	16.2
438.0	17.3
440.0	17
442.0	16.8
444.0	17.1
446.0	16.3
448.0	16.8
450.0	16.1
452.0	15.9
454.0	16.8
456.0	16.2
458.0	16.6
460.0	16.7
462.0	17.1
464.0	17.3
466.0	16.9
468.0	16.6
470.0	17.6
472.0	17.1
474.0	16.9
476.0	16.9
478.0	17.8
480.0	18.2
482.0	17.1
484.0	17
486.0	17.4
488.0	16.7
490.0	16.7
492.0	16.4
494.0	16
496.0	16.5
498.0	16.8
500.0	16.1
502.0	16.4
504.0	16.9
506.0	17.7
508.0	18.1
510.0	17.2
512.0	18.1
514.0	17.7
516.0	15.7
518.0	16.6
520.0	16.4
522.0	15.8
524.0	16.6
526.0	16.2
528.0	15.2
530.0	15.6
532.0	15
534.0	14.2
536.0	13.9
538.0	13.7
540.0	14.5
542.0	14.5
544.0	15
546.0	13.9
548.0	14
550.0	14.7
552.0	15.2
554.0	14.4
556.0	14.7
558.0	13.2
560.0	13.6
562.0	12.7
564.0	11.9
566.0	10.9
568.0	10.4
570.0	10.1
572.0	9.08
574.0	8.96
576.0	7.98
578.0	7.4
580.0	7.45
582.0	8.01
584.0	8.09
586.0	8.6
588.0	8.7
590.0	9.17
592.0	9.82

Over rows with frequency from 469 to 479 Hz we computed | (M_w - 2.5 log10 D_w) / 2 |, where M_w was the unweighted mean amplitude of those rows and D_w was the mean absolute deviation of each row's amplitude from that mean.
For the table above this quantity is 9.20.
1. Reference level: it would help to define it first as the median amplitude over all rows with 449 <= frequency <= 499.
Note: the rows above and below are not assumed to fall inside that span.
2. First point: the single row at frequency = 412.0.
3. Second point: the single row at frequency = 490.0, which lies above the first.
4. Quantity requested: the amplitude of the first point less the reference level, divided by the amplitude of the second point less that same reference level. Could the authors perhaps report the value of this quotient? -15.0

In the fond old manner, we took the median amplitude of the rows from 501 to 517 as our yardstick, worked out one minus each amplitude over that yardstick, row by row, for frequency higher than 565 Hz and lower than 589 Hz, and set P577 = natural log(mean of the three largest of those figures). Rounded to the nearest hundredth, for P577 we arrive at -0.57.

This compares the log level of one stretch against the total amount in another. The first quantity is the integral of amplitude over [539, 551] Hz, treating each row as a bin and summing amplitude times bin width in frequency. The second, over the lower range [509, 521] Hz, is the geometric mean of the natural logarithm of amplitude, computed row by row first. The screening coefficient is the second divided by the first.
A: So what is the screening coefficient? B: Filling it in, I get 0.0163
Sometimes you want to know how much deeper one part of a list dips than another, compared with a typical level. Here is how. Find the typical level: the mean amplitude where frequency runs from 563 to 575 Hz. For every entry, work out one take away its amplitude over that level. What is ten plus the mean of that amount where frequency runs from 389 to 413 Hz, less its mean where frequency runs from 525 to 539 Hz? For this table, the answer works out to 9.6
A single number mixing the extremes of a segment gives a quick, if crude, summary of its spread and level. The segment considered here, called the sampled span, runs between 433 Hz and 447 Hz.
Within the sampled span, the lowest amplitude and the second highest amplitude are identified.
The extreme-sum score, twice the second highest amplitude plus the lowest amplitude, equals 50.6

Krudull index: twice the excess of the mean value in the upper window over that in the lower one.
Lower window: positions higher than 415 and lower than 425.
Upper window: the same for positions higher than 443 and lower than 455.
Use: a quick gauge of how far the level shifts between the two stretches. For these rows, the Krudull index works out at -1.2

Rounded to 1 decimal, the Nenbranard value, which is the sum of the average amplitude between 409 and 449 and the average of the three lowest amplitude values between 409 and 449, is 33.3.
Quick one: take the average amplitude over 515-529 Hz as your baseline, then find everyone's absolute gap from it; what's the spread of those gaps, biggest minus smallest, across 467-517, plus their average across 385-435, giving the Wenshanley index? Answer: 4.1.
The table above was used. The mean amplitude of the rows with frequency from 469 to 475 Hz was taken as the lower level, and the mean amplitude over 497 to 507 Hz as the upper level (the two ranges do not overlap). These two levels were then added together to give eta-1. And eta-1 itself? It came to 34.0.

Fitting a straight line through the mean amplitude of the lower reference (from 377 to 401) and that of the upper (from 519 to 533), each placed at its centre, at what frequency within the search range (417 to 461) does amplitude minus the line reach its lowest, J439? 422.0 Hz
